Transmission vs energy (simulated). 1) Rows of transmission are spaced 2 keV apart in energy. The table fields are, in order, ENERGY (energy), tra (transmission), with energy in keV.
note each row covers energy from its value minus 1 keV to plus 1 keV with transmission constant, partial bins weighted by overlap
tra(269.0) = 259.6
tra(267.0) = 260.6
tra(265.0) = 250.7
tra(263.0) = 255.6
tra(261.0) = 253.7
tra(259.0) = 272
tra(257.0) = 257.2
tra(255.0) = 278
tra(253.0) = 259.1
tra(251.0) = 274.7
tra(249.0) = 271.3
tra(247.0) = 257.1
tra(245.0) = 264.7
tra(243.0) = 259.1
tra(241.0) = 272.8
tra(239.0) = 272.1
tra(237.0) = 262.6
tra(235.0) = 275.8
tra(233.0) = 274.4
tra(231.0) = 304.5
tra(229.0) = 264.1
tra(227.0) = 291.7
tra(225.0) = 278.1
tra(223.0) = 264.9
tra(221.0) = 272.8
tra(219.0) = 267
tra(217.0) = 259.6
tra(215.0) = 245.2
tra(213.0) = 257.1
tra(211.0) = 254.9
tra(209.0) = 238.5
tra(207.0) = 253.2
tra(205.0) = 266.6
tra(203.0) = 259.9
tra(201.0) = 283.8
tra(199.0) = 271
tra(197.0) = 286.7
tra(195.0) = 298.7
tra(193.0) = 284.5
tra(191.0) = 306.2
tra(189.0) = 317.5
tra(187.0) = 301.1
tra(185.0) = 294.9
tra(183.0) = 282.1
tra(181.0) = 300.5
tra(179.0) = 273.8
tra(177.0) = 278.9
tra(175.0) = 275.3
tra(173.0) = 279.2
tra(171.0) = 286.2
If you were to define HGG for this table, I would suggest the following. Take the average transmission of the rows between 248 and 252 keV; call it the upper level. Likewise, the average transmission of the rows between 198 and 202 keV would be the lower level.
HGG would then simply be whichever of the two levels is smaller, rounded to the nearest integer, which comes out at 273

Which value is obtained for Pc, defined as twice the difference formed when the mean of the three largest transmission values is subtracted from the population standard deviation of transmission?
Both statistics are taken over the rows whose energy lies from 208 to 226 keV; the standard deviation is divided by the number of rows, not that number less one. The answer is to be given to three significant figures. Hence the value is -521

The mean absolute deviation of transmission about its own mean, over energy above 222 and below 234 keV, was 12.3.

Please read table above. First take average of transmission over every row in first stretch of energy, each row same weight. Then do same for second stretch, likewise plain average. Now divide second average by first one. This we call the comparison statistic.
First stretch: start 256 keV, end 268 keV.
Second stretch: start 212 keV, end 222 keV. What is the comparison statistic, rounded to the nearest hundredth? 1.01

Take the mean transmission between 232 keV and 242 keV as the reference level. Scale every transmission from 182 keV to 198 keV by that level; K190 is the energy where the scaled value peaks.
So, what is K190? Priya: 189.0 keV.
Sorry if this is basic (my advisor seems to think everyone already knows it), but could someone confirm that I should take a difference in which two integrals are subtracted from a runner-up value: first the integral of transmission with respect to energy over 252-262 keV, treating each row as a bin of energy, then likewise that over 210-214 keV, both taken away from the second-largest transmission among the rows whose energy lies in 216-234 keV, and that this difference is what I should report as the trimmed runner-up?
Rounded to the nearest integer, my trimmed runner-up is -3372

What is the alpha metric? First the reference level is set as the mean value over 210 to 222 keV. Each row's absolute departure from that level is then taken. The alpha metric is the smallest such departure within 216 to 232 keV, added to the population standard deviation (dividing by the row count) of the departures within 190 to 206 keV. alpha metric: 14.9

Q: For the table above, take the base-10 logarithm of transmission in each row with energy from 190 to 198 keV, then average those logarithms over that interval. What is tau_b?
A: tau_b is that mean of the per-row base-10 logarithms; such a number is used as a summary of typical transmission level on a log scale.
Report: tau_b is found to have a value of 2.47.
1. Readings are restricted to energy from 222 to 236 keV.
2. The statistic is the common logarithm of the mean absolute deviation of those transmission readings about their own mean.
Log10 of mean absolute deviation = 1.04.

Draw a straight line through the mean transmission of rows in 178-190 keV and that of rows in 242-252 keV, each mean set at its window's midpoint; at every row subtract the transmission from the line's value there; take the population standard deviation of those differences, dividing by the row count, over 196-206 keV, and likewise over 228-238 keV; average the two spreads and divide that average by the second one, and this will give 0.82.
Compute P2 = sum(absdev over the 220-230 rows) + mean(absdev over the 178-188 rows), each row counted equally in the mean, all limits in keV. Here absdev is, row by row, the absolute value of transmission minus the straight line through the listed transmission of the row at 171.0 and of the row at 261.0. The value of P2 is 58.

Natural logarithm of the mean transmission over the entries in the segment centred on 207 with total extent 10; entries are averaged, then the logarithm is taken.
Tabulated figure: 5.54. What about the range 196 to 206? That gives 5.61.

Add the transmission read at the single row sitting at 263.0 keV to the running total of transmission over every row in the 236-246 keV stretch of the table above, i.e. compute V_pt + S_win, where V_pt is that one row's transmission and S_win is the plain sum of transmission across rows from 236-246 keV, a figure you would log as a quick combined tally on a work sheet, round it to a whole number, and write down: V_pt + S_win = 1587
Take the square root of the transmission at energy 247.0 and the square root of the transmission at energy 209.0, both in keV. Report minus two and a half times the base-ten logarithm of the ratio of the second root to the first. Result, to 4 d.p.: 0.0408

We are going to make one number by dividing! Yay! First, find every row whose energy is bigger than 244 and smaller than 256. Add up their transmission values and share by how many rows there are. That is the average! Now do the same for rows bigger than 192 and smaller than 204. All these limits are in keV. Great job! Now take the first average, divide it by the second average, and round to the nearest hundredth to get 0.95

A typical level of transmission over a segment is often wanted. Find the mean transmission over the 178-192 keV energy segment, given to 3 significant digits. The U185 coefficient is 297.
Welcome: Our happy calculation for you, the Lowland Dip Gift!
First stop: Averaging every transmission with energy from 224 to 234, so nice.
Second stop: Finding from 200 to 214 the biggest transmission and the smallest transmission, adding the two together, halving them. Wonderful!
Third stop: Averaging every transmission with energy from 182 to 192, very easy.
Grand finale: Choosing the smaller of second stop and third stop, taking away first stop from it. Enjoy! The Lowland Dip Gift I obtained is -21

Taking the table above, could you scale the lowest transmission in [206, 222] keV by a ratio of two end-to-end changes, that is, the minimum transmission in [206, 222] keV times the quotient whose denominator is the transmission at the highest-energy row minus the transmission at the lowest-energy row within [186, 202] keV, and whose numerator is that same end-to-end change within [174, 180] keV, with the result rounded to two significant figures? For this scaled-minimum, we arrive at 21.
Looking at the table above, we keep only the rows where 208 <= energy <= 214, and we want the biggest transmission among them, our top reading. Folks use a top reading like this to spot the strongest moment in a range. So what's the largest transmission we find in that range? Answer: 257.1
